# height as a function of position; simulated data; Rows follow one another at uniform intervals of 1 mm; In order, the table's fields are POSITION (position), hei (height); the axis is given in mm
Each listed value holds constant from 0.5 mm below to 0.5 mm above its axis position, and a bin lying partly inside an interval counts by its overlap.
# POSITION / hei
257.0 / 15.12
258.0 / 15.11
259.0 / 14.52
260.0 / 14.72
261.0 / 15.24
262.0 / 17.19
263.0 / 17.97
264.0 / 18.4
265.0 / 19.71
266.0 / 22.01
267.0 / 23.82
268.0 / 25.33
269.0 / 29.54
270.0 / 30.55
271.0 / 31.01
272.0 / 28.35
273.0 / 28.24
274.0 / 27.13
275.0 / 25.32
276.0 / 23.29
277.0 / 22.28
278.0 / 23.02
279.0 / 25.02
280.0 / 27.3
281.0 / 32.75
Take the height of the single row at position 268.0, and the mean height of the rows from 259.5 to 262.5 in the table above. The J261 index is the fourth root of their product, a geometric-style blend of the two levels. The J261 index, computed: 4.5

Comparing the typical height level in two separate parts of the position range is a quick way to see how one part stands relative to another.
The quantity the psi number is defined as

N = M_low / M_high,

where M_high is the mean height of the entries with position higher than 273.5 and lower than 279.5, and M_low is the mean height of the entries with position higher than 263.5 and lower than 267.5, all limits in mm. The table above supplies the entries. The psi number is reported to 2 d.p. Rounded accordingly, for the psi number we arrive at 0.86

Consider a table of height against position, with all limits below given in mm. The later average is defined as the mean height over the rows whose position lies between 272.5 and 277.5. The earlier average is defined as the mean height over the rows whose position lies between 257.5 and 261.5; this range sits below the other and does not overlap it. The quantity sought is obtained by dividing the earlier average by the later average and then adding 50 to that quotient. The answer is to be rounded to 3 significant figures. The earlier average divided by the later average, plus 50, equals 50.6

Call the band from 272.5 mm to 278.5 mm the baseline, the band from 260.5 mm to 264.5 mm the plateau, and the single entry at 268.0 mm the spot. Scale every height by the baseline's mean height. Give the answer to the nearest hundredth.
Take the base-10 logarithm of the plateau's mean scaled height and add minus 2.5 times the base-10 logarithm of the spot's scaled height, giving -0.18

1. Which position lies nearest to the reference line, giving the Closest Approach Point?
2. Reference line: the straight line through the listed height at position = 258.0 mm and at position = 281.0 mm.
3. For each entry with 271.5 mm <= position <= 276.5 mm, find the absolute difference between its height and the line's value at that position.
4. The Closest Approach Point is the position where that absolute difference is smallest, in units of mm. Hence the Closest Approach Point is 274.0 mm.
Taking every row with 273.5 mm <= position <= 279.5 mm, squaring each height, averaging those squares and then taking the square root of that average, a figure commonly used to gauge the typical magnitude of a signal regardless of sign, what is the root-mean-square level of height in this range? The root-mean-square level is 24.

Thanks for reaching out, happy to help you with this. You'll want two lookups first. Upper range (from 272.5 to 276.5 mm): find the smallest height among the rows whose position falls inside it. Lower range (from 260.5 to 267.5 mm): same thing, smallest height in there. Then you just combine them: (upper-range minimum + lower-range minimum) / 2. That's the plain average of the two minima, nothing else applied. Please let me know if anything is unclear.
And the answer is 19.3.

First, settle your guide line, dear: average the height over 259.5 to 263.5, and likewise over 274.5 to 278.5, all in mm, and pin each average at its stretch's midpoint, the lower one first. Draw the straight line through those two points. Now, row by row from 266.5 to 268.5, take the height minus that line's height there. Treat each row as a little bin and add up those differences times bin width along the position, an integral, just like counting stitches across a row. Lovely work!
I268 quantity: 11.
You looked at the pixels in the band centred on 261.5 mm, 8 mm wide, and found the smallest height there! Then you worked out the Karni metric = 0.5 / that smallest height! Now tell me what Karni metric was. 0.034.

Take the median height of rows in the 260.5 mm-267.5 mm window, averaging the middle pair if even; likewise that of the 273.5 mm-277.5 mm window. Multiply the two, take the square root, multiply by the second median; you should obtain 514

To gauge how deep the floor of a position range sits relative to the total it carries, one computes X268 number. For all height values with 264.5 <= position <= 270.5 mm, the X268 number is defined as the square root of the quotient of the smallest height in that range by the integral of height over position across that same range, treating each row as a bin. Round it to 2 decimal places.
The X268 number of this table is 0.36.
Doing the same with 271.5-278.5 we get 0.35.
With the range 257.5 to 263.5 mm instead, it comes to 0.39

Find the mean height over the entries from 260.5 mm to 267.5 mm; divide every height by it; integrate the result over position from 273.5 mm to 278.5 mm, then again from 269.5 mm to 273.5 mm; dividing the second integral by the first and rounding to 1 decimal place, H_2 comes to 1.0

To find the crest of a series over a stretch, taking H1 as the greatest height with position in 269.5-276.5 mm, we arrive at 31.01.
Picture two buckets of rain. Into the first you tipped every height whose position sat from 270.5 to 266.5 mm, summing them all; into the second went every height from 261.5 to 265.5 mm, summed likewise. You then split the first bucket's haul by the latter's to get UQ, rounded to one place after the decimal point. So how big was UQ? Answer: 1.5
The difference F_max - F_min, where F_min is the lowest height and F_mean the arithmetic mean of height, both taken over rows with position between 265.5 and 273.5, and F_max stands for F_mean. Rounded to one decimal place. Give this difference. 5.3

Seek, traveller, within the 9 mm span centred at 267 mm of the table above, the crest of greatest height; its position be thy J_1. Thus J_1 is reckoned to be 271.0 mm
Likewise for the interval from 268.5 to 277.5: 271.0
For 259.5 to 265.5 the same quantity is 265.0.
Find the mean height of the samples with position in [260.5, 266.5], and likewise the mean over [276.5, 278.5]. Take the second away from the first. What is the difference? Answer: -4.2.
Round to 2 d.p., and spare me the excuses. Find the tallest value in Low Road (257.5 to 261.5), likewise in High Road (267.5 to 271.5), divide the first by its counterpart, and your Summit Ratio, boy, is 0.49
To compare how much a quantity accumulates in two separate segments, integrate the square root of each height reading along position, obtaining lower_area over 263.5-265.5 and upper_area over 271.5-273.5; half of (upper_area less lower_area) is 1.0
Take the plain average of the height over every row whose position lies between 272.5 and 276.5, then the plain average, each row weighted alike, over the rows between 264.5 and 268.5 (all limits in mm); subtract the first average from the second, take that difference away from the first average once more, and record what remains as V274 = 29.3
